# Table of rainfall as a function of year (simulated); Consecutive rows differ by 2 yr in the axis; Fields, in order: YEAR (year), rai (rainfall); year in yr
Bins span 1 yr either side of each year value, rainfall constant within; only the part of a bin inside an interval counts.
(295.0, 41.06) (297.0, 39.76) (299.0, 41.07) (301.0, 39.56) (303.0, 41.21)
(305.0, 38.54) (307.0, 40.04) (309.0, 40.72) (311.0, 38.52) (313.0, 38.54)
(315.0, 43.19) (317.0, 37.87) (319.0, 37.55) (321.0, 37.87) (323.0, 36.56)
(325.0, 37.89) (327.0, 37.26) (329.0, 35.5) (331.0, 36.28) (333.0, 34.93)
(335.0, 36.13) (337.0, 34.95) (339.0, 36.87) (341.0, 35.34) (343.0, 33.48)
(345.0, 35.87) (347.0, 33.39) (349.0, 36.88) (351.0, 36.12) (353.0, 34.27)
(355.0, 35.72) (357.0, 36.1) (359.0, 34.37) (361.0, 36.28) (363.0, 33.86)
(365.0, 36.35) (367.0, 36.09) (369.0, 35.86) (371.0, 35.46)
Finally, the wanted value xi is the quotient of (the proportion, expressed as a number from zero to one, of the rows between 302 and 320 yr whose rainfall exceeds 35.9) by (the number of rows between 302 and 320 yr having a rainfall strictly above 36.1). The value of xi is 0.111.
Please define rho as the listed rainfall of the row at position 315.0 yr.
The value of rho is 43.19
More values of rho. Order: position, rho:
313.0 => 38.54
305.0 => 38.54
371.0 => 35.46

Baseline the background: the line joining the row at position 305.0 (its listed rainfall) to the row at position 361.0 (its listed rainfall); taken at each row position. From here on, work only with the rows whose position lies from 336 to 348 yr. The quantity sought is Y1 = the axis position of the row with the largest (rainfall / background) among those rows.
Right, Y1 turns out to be 339.0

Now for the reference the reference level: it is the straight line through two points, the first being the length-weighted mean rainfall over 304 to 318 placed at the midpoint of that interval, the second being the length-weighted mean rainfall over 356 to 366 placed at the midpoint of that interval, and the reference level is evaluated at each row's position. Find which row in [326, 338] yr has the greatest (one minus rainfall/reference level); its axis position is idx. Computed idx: 333.0 yr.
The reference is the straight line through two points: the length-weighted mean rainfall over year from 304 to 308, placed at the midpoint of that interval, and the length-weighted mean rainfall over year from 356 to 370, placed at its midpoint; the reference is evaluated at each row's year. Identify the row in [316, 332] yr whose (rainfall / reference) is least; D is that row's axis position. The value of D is 329.0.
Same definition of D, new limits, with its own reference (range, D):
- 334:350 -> 343.0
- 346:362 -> 347.0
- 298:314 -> 305.0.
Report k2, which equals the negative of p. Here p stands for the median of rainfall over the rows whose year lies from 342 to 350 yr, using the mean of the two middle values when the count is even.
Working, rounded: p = 34.7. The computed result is -34.7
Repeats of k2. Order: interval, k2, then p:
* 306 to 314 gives -39.3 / 39.3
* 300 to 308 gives -39.8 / 39.8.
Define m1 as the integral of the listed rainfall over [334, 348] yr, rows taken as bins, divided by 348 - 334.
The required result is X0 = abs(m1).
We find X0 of 35.1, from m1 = 35.1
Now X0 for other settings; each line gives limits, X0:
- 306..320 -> 39.5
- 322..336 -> 36.4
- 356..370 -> 35.6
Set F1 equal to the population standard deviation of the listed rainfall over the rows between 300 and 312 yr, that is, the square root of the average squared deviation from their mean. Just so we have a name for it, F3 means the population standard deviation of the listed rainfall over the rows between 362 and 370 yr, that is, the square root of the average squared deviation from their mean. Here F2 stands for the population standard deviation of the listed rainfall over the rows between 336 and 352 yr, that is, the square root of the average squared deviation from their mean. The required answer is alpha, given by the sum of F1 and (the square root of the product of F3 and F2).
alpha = 2.135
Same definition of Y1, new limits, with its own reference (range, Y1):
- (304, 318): 315.0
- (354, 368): 365.0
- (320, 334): 325.0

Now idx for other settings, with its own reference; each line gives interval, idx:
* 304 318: 305.0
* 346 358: 347.0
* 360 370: 363.0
